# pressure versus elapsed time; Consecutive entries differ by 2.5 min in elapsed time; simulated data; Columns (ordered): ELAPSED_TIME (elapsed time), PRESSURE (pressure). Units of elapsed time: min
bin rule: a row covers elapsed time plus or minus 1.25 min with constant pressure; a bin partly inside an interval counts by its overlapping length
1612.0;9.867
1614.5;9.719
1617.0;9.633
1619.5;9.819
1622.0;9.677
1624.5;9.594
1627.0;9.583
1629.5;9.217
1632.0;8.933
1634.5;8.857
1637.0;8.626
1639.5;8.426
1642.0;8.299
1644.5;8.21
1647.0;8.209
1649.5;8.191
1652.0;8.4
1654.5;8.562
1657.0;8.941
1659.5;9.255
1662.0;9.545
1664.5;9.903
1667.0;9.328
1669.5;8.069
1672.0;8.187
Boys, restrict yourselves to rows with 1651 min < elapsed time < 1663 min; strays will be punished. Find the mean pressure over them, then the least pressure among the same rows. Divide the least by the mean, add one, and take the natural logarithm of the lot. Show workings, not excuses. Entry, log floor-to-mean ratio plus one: 0.66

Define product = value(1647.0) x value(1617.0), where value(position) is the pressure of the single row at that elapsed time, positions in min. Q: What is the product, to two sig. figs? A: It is 79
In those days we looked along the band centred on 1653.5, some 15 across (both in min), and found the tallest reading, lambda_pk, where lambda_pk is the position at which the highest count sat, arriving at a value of 1659.5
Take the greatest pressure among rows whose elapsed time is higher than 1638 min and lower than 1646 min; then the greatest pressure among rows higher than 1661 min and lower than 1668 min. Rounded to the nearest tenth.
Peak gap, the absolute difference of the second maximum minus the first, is 1.5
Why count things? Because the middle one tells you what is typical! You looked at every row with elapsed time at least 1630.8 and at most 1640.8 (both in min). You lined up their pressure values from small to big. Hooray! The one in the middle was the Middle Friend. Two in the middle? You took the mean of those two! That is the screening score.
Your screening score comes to 8.7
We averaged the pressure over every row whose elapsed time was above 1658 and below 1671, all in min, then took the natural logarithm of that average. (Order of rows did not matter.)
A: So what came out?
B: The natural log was 2.22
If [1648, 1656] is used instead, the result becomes 2.13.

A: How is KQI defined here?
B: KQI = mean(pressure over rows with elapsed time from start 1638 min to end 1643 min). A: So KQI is 8.4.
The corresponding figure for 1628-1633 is 9.1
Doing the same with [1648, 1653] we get 8.3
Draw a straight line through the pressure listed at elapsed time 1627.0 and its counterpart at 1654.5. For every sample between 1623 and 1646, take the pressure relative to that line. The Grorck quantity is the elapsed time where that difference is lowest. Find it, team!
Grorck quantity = 1642.0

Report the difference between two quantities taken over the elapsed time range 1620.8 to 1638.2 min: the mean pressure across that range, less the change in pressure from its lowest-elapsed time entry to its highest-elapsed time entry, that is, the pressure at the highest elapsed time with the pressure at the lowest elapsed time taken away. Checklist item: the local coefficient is 10.3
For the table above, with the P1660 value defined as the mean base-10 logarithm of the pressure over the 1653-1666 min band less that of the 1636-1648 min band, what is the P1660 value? 0.043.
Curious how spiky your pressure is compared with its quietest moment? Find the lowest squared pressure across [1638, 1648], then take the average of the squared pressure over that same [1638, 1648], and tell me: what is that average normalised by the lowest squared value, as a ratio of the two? 1.02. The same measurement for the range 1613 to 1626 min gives 1.02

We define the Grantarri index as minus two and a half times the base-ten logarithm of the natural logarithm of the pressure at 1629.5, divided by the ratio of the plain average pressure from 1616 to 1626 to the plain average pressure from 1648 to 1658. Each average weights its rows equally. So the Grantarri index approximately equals -0.73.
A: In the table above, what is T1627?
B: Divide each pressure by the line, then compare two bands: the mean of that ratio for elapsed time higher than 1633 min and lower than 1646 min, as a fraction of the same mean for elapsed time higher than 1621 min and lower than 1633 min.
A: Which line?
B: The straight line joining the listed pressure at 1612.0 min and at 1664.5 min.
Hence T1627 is 0.90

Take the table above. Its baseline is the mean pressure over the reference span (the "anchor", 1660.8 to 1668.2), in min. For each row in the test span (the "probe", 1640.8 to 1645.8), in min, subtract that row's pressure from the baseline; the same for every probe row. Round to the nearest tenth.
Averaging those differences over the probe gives 1.3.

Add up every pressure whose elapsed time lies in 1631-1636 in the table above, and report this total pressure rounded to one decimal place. 17.8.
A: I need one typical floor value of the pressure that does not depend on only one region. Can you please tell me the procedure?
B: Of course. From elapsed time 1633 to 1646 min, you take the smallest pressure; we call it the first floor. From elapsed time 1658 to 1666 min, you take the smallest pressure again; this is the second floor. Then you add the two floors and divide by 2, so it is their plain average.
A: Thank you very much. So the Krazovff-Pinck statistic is 8.7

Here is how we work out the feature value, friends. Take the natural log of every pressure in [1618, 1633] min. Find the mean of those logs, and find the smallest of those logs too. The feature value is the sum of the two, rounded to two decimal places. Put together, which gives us 4.44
